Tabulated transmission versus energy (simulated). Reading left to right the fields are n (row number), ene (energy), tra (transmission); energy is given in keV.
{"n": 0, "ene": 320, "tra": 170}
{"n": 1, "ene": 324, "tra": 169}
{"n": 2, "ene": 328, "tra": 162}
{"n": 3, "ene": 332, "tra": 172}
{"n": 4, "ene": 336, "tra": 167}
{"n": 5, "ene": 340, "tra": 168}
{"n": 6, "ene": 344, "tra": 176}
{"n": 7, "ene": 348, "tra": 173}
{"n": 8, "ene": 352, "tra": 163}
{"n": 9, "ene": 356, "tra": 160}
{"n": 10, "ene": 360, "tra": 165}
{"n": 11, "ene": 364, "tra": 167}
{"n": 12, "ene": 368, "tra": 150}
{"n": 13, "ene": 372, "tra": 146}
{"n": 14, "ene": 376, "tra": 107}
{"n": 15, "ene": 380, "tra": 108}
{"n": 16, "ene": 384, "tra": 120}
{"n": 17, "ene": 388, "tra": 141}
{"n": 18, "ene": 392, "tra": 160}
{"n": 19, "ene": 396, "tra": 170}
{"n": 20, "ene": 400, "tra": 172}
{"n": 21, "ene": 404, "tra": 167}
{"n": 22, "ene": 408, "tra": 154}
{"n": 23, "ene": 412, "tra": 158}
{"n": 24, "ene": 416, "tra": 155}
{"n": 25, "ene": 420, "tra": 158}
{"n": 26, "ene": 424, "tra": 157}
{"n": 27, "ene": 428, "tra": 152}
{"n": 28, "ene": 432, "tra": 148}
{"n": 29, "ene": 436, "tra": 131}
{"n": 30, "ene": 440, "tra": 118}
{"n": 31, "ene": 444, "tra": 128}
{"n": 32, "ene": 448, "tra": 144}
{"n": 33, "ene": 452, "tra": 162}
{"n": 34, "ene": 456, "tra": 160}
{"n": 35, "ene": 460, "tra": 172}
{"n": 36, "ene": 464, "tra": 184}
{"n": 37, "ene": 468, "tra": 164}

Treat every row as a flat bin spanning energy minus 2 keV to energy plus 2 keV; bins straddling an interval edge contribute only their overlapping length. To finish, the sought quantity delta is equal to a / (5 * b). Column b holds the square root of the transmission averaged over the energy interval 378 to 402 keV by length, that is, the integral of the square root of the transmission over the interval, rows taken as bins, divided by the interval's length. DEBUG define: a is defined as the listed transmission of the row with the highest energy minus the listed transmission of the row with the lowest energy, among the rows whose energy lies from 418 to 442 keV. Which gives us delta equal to -0.67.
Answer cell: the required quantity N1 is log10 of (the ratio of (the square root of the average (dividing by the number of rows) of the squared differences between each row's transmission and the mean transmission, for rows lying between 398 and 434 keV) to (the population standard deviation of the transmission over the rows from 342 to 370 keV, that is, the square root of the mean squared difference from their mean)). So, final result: -0.06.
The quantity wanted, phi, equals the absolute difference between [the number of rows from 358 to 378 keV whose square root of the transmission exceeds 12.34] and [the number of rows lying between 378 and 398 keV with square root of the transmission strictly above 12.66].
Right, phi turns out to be 1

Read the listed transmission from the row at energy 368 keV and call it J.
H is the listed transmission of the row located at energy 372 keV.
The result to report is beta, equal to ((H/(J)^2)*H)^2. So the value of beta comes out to 0.9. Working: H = 146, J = 150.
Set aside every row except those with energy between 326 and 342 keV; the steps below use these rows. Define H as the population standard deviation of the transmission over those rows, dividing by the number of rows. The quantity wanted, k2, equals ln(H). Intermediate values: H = 4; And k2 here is 1.3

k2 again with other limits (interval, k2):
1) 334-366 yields 1.6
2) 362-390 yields 3.1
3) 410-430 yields 0.8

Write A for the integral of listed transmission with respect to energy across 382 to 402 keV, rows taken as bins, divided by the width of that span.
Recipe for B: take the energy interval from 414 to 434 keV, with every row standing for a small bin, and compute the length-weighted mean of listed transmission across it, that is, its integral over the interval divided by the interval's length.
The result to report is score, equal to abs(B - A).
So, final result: 1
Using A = 152.6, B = 154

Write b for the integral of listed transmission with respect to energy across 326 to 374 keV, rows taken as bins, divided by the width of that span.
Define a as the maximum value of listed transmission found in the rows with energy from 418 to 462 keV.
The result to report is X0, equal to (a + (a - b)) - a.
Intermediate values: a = 172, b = 164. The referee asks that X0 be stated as 8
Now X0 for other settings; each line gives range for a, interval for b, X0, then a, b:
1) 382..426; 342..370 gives 7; 172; 165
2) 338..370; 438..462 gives 29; 176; 147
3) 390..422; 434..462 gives 27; 172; 145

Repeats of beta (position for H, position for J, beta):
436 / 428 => 0.6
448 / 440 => 2.2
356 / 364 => 0.8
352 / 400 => 0.8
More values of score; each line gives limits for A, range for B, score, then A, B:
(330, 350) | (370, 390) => 47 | 171.2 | 124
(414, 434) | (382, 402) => 1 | 154.0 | 153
